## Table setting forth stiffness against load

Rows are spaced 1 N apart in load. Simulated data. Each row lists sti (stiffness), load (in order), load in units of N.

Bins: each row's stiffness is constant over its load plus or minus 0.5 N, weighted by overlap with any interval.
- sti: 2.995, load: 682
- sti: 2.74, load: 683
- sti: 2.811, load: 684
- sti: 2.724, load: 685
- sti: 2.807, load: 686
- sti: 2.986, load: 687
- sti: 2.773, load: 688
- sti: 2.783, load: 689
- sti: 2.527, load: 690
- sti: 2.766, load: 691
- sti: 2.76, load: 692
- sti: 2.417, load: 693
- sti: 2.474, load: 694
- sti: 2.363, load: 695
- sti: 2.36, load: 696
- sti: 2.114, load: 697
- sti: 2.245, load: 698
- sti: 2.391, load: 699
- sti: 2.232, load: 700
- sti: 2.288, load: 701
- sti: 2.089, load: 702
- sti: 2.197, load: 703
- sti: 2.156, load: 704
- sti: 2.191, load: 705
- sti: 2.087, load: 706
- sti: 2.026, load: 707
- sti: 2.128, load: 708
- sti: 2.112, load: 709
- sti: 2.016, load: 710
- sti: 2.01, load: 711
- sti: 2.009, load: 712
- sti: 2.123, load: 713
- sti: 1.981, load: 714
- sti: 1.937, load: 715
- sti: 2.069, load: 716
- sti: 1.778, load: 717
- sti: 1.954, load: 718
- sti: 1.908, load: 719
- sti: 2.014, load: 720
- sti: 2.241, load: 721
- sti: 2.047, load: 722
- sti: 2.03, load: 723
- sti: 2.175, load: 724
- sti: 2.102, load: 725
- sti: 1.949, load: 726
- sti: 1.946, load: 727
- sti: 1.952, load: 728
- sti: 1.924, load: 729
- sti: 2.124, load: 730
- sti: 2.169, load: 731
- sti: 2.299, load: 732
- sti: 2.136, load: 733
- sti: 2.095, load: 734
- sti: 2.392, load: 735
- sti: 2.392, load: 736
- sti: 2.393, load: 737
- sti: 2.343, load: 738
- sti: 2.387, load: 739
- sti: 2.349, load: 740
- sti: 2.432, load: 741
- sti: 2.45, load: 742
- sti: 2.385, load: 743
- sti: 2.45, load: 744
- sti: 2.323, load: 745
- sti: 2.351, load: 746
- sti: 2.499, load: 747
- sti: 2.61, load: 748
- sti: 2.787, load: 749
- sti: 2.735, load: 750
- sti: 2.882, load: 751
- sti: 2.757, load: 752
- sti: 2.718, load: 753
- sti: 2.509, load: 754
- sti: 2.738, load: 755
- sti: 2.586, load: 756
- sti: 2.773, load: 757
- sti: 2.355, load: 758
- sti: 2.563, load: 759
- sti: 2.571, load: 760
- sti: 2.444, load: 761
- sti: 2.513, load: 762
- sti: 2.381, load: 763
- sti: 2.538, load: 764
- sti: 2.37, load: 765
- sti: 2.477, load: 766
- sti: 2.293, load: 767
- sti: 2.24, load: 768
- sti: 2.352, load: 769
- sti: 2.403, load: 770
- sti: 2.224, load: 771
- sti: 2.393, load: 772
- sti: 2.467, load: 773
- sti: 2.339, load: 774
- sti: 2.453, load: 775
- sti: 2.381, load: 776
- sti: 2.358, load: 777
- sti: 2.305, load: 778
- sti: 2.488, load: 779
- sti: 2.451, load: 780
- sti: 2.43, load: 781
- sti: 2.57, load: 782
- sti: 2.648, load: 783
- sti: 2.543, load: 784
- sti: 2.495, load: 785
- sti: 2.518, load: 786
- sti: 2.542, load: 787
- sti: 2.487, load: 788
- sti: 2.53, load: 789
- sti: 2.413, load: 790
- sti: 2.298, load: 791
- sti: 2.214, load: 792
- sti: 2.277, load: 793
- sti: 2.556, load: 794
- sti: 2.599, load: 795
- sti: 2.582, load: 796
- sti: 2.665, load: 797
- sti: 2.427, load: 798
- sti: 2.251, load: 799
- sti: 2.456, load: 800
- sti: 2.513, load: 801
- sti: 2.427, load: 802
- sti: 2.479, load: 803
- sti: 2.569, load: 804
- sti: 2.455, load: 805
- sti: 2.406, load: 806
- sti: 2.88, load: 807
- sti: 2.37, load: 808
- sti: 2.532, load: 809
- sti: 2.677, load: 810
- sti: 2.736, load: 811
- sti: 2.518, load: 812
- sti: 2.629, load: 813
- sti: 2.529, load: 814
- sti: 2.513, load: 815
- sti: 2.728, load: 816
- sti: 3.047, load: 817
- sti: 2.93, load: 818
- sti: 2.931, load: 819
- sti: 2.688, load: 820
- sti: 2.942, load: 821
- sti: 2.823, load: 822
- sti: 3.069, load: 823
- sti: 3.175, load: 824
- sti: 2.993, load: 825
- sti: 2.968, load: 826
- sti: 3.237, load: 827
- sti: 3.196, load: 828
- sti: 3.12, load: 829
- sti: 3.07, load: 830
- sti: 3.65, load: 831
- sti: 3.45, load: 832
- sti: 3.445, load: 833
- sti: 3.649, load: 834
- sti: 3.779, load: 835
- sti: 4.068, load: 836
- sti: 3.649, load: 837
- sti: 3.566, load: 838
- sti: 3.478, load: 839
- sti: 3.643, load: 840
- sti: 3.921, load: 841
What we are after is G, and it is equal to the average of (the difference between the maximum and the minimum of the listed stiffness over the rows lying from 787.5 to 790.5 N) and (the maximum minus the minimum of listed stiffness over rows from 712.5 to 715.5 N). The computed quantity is 0.15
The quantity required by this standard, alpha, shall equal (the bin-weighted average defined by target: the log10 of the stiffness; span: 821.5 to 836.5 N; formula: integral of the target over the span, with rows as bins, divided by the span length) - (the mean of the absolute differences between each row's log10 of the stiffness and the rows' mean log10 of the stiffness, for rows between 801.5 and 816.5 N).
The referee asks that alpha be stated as 0.499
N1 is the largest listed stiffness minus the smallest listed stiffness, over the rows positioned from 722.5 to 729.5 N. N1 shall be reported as 0.25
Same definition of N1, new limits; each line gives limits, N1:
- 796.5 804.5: 0.41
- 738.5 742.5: 0.10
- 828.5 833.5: 0.58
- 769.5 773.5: 0.24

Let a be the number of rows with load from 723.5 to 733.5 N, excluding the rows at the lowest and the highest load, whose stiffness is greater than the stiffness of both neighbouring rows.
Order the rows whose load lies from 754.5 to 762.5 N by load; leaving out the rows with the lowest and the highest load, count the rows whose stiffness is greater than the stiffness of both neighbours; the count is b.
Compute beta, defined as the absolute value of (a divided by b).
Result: 1.0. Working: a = 2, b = 2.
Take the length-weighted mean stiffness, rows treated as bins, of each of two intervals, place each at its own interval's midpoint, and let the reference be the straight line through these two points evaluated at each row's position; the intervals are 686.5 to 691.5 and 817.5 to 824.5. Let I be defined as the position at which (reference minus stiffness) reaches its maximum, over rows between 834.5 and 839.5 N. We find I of 839 N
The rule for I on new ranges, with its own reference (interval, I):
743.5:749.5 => 745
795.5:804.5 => 799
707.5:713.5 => 712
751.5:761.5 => 758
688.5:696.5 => 696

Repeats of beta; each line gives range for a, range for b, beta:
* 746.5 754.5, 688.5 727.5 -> 0.2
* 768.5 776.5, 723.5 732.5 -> 3.0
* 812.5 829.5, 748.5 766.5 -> 0.8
